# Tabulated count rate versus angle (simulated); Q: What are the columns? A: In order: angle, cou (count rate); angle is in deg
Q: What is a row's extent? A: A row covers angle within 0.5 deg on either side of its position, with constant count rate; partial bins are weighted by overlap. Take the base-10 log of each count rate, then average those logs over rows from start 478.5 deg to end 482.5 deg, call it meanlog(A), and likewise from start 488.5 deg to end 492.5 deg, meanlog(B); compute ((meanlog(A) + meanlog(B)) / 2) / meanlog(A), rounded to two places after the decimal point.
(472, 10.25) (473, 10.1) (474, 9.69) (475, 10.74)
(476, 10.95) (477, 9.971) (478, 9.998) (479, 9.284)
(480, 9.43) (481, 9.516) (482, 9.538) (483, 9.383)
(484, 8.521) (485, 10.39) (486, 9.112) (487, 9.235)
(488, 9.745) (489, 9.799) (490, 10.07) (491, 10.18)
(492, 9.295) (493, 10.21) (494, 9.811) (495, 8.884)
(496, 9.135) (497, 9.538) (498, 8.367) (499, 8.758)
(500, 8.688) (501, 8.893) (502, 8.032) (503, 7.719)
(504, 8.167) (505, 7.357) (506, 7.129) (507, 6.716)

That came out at 1.01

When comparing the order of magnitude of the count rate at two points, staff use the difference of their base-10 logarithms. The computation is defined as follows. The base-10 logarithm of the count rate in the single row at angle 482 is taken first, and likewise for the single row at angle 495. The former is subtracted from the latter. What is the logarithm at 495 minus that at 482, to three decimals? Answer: -0.031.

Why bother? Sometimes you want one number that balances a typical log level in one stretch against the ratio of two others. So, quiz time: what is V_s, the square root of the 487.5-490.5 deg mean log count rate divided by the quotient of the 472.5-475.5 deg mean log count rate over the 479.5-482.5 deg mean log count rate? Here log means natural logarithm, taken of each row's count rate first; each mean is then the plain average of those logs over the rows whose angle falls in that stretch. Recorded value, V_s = 1.49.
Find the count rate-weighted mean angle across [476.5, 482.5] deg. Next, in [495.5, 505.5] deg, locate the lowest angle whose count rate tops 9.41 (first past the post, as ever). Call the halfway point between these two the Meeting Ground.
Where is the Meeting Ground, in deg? 488.2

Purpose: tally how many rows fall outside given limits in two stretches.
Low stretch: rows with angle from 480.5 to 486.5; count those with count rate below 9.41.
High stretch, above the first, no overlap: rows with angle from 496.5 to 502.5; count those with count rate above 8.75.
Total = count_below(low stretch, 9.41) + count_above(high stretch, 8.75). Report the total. 6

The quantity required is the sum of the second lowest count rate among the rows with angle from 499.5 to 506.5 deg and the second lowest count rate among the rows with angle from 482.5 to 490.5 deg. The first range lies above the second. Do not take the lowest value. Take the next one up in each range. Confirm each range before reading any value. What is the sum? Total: 16.47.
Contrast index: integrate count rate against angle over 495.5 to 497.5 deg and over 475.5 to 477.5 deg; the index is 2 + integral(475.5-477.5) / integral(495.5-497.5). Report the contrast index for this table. 3.12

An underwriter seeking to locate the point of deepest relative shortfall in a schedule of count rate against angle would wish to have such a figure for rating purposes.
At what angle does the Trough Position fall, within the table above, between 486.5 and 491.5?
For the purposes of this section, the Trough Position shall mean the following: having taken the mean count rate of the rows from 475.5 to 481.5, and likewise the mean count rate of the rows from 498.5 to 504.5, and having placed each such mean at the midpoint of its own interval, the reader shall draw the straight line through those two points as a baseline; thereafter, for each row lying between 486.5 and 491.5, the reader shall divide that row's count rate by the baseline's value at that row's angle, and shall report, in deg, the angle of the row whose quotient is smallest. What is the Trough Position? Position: 487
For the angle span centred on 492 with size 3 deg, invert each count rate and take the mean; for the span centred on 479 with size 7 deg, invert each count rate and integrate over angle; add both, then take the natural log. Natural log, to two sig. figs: -0.20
